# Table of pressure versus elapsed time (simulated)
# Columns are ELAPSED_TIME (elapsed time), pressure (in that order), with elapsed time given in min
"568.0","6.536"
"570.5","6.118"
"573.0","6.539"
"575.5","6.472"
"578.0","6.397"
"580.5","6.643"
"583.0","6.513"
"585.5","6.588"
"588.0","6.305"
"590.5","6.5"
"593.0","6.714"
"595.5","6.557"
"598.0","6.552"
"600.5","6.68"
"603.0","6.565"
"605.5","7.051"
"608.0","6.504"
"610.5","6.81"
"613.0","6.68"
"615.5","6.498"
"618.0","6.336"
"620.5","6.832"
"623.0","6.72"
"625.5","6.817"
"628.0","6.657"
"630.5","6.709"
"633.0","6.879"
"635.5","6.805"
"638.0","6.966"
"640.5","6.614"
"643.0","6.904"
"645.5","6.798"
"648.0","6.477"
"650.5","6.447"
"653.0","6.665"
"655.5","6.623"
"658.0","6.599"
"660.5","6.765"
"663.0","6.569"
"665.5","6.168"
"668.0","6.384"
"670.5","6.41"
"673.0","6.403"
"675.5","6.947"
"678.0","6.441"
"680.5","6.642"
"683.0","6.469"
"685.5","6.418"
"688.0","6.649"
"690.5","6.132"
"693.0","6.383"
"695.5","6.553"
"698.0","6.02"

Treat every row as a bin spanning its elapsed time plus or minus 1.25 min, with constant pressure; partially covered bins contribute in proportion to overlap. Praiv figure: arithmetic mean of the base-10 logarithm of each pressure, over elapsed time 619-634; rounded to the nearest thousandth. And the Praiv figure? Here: 0.830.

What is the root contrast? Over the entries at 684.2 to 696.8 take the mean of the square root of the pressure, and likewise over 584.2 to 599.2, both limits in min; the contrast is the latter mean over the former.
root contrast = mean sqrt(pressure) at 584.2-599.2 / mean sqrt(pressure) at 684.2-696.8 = 1.01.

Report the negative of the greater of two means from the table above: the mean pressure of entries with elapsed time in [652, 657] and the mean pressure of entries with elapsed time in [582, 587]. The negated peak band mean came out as -6.64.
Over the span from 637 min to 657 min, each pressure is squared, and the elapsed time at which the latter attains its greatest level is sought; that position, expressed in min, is 638.0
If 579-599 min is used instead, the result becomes 593.0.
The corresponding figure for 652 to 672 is 660.5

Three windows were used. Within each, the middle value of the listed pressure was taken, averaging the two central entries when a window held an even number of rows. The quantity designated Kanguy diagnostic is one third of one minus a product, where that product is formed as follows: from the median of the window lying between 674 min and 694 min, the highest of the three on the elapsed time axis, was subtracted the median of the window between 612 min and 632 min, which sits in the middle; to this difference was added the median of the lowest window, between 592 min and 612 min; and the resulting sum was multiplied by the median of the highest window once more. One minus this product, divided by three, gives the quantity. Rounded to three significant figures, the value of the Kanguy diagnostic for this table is -13.4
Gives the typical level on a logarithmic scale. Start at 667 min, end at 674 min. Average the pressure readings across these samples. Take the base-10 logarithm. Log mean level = 0.806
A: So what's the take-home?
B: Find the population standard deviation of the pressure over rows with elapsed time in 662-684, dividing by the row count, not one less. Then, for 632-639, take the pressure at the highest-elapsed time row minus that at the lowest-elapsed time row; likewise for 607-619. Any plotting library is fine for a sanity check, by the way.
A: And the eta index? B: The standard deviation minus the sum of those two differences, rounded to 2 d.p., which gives 0.28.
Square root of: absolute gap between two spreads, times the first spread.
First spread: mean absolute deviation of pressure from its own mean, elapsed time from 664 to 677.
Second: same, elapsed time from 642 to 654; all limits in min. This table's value 0.08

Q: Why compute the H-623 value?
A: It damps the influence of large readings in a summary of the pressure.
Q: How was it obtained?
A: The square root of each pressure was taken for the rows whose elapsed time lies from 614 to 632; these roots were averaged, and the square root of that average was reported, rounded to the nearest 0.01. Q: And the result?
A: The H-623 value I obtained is 1.61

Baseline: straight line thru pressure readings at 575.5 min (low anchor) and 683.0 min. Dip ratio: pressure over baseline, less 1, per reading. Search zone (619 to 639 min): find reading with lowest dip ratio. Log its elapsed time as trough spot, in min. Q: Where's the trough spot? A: 628.0 min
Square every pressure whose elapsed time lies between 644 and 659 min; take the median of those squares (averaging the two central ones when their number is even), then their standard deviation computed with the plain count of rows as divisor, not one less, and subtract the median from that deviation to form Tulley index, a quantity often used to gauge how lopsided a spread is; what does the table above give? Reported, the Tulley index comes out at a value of -42.2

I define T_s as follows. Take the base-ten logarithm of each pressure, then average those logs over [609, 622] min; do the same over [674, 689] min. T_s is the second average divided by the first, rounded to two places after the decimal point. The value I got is 1.00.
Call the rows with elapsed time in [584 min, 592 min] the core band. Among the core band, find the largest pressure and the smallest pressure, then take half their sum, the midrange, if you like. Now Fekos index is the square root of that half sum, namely 2.54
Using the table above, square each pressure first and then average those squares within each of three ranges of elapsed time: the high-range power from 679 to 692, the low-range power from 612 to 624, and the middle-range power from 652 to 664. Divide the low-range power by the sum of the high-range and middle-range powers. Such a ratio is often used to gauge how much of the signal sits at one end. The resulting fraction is 0.509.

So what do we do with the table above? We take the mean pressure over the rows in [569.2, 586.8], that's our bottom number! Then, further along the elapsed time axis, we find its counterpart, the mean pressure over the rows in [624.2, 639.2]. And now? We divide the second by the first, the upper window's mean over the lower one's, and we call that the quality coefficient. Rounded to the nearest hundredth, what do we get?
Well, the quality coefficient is 1.05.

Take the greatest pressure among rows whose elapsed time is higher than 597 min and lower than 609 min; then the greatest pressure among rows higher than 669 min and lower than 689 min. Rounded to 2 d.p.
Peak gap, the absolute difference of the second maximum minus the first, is 0.10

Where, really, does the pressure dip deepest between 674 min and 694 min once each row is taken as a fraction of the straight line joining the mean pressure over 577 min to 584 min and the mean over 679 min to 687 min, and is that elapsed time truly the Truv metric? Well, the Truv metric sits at 690.5 min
